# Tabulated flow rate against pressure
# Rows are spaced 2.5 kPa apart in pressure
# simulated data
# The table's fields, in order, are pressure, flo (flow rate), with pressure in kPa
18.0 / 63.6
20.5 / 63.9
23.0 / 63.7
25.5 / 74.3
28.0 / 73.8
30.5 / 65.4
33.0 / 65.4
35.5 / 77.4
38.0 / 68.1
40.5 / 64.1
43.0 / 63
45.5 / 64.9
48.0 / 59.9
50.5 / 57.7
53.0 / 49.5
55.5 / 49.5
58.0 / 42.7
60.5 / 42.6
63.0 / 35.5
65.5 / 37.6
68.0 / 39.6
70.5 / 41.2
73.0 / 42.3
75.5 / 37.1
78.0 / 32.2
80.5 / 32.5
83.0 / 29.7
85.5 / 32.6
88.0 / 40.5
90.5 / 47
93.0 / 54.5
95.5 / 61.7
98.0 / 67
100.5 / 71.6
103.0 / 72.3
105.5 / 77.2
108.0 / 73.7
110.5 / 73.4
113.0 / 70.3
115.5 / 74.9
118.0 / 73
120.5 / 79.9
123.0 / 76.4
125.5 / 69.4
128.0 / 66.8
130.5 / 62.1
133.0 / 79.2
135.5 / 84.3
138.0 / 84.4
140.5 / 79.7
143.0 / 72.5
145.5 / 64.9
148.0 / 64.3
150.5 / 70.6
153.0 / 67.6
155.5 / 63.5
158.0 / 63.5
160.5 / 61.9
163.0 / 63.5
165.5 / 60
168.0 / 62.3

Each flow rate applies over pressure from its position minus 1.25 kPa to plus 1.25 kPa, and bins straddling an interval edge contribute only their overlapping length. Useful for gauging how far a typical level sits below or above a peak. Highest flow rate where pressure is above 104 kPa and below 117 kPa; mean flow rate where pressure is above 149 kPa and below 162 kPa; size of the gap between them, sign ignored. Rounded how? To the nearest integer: 12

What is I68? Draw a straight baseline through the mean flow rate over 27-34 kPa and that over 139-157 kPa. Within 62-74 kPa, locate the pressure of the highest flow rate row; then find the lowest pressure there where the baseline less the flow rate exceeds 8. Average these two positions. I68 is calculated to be 68.0 kPa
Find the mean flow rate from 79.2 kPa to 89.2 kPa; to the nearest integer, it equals 34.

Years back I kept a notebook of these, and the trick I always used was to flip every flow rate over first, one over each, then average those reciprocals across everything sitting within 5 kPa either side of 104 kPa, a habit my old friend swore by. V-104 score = 0.0136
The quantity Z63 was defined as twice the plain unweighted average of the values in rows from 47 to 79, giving 87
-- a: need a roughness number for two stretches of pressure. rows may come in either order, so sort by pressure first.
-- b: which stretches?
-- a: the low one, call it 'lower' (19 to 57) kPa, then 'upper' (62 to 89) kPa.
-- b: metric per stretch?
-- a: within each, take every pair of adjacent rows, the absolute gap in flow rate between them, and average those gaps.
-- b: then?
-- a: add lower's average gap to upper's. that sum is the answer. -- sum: 7.6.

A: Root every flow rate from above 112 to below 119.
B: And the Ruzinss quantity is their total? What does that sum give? 25.6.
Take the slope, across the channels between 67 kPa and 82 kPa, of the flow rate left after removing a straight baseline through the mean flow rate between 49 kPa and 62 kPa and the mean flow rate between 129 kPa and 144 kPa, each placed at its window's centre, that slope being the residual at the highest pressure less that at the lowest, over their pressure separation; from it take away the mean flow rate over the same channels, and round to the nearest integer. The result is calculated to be -38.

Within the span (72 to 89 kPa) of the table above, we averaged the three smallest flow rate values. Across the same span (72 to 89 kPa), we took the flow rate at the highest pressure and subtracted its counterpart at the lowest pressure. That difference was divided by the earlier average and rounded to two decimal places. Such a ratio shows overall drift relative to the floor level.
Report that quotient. -0.06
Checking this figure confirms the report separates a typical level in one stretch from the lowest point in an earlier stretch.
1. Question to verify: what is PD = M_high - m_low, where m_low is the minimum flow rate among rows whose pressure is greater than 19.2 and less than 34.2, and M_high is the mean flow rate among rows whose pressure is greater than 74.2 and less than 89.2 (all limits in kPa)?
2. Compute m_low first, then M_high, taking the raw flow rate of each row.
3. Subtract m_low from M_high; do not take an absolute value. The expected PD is -30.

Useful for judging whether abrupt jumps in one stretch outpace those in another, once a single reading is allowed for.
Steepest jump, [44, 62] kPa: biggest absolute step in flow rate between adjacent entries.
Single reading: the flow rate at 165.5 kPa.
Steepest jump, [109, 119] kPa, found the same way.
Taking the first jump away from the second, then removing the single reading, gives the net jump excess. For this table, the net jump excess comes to -64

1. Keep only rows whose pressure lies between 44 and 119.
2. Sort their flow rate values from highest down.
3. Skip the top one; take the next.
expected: 74.9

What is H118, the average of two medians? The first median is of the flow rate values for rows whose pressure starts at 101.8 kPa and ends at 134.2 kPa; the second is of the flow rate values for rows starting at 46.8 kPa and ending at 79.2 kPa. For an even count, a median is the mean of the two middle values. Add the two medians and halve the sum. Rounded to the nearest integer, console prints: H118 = 58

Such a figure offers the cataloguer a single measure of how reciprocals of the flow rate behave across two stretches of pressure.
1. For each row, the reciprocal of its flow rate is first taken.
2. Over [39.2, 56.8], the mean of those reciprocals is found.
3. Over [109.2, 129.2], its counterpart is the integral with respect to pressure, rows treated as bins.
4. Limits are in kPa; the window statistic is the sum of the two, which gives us 0.29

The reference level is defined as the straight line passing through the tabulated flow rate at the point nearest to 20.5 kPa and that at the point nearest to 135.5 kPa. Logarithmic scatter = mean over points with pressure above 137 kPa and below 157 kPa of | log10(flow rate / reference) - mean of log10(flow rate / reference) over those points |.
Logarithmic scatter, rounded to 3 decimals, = 0.040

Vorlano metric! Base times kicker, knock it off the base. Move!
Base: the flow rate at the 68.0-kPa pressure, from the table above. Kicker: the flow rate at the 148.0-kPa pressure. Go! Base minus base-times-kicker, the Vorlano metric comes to -2507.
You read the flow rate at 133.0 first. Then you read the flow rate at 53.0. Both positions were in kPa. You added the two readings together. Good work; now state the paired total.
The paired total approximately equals 129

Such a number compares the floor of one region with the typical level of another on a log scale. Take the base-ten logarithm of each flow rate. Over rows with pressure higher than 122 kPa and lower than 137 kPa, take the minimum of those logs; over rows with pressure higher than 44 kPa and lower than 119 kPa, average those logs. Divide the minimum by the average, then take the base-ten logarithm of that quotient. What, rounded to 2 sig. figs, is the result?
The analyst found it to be 0.022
